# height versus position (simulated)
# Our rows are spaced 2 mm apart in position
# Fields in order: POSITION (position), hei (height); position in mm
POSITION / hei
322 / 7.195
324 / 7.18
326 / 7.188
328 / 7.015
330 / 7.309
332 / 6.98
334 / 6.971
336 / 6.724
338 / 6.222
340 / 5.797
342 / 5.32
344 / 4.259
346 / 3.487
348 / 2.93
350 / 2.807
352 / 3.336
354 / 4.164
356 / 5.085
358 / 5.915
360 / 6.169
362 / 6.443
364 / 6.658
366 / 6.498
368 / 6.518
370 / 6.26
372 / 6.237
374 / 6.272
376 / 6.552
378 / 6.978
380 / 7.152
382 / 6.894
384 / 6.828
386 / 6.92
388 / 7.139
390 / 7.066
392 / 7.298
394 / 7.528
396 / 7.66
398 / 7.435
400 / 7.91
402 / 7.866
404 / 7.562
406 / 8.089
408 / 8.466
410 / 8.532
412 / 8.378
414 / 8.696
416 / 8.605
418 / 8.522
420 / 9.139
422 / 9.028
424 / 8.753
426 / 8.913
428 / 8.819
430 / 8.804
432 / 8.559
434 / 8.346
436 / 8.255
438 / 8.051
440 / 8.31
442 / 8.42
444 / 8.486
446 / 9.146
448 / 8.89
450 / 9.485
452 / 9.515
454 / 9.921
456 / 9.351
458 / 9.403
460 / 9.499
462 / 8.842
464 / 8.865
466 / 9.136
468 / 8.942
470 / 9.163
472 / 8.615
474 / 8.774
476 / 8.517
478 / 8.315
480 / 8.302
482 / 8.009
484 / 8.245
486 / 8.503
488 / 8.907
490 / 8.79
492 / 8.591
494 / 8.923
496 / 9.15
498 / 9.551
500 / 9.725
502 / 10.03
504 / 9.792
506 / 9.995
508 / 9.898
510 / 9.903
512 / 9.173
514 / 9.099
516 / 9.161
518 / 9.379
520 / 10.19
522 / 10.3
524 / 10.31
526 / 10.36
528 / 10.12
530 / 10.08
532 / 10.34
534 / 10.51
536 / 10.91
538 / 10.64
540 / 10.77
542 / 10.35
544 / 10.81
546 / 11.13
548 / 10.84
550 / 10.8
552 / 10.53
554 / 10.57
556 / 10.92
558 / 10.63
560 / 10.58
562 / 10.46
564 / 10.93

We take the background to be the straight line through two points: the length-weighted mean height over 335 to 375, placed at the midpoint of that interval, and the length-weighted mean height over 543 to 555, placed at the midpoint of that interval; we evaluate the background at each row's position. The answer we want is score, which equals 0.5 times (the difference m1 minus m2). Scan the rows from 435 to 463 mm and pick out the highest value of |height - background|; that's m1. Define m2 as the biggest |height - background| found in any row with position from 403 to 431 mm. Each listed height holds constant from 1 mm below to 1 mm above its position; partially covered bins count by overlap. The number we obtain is -0.1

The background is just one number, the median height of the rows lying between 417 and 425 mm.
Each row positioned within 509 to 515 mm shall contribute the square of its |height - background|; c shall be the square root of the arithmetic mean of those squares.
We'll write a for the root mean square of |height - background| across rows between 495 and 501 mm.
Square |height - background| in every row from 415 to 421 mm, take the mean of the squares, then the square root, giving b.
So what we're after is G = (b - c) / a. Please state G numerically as -0.5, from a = 0.63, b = 0.30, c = 0.6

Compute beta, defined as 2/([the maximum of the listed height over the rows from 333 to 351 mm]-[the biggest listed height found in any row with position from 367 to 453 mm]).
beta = -0.8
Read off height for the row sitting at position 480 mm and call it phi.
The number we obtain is 8.302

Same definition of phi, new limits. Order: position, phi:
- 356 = 5.085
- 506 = 9.995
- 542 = 10.35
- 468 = 8.942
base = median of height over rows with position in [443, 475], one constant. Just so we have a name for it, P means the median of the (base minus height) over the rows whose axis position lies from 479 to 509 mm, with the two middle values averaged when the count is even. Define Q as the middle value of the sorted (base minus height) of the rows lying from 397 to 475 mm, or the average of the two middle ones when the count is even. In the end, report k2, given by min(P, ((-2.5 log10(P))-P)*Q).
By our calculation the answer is 0.2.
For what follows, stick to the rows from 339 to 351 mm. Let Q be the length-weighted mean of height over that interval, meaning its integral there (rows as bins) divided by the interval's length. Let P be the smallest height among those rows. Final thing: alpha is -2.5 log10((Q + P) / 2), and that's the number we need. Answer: -1.35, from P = 2.807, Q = 4.1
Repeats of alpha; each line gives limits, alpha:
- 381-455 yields -2.20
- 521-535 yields -2.52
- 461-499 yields -2.31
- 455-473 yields -2.37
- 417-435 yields -2.33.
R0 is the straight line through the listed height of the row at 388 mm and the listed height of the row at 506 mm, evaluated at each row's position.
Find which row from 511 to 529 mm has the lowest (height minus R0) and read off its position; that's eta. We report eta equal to 514 mm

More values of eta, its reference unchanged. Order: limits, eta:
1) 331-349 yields 348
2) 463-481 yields 480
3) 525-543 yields 542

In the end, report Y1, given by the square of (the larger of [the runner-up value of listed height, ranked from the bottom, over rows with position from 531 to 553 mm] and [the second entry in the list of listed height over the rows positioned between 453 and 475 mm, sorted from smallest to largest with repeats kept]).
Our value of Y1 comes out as 107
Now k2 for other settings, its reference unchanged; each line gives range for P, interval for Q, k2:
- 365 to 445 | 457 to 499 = -0.4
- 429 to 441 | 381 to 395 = -1.2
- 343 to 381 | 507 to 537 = 2.9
